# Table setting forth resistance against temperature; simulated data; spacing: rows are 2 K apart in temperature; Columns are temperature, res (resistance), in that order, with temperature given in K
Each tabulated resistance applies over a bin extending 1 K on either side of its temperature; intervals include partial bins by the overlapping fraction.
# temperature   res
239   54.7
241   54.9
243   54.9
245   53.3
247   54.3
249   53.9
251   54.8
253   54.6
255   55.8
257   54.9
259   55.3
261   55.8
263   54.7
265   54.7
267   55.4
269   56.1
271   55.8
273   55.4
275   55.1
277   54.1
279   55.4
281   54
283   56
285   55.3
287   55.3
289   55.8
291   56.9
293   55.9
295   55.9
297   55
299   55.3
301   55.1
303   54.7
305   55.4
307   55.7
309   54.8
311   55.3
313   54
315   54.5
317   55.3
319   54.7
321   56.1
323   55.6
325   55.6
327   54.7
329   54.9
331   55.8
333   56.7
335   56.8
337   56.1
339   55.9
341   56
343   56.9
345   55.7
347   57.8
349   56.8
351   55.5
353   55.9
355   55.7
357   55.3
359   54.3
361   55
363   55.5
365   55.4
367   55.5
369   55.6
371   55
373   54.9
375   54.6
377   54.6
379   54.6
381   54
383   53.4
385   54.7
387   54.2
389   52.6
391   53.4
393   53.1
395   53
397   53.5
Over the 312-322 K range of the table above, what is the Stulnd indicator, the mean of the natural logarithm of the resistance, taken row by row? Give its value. 4.01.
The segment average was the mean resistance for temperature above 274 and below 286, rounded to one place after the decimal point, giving 55.0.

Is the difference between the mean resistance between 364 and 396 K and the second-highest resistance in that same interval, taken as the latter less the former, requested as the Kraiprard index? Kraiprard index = 1.21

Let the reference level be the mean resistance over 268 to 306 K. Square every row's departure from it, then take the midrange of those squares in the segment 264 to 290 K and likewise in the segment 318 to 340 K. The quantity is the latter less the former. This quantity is 0.0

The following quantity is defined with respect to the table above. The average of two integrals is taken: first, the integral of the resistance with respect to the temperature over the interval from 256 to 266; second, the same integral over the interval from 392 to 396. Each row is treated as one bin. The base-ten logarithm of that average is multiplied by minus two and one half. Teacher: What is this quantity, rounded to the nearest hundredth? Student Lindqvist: -6.45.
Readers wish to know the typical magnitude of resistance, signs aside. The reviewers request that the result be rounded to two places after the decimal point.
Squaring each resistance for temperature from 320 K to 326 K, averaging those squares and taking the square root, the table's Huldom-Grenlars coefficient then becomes 55.77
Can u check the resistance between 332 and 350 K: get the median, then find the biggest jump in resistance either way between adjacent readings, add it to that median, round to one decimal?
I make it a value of 58.8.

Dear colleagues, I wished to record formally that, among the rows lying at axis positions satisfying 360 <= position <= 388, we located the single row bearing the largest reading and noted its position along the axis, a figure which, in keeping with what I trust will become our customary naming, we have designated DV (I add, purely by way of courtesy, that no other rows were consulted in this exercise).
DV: 369 K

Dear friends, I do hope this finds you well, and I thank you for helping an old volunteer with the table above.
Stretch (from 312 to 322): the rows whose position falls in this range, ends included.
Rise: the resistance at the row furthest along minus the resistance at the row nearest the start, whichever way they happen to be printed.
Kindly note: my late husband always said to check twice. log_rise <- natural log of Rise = 0.74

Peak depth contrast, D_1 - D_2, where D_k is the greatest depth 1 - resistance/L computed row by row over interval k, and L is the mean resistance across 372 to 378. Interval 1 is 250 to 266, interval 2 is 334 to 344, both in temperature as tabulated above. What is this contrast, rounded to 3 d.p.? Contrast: 0.024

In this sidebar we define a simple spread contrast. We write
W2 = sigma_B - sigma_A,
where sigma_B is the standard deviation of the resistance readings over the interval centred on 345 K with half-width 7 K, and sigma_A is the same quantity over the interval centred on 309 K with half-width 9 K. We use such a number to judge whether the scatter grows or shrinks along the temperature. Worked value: 0.3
